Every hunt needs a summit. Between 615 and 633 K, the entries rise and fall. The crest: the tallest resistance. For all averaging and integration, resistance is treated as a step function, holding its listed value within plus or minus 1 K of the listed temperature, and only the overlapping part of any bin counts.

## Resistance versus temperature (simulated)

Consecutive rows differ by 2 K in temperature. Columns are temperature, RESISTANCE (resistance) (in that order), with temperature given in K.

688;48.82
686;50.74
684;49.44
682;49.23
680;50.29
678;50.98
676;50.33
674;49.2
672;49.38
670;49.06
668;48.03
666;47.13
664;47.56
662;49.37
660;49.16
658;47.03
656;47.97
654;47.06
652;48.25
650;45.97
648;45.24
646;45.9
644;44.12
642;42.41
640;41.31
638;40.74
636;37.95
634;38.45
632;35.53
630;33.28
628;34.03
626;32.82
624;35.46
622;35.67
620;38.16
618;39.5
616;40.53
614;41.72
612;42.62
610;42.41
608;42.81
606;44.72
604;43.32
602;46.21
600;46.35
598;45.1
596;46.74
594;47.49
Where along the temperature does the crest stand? 616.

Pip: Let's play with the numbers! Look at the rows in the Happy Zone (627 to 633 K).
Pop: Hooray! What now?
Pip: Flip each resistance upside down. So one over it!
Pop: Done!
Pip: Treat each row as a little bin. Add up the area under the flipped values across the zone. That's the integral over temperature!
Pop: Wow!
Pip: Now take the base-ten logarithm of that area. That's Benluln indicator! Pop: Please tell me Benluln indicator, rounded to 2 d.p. -0.76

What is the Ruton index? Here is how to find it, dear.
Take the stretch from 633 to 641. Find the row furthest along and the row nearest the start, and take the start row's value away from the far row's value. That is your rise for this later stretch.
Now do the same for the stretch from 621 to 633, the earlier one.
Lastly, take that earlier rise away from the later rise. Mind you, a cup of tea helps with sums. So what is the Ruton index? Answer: 3.0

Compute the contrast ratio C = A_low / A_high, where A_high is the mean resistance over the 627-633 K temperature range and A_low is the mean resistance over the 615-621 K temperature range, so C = 1.15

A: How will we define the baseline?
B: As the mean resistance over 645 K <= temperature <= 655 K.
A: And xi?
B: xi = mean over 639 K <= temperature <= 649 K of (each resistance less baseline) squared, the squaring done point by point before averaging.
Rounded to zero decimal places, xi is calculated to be 10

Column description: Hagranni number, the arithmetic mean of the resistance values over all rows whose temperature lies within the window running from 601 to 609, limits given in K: 44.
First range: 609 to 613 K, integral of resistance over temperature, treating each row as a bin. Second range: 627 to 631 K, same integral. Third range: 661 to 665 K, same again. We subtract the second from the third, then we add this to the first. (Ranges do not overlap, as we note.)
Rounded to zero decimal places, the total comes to 229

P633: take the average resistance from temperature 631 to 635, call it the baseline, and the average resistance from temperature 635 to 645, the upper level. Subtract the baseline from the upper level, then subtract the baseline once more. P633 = -33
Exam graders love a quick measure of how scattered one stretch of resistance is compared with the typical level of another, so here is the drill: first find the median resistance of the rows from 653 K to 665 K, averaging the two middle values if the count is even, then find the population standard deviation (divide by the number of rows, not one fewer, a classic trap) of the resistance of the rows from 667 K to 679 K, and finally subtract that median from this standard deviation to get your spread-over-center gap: -47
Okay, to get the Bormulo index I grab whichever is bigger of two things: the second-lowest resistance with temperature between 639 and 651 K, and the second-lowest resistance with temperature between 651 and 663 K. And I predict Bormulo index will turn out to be 47.1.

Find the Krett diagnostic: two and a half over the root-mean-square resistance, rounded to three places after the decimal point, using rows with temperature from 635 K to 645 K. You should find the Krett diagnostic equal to 0.060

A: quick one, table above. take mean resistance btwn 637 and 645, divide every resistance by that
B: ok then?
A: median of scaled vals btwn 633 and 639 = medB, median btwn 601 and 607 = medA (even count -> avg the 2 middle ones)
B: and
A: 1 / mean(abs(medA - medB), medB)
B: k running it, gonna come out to 1.88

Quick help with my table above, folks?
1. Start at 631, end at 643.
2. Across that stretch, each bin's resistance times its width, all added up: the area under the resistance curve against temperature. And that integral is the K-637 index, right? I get 473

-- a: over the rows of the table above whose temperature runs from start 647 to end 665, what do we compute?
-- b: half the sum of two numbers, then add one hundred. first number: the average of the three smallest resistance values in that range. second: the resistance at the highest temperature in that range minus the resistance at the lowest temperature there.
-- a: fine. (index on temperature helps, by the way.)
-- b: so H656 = 124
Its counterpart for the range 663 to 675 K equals 125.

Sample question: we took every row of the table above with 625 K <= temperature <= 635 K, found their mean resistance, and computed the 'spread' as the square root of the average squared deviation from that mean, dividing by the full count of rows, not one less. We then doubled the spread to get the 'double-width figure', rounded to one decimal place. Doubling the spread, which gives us 4.1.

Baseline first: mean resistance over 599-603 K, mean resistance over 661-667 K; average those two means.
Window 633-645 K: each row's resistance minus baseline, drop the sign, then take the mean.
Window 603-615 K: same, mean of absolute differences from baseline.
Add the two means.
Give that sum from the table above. 10.5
